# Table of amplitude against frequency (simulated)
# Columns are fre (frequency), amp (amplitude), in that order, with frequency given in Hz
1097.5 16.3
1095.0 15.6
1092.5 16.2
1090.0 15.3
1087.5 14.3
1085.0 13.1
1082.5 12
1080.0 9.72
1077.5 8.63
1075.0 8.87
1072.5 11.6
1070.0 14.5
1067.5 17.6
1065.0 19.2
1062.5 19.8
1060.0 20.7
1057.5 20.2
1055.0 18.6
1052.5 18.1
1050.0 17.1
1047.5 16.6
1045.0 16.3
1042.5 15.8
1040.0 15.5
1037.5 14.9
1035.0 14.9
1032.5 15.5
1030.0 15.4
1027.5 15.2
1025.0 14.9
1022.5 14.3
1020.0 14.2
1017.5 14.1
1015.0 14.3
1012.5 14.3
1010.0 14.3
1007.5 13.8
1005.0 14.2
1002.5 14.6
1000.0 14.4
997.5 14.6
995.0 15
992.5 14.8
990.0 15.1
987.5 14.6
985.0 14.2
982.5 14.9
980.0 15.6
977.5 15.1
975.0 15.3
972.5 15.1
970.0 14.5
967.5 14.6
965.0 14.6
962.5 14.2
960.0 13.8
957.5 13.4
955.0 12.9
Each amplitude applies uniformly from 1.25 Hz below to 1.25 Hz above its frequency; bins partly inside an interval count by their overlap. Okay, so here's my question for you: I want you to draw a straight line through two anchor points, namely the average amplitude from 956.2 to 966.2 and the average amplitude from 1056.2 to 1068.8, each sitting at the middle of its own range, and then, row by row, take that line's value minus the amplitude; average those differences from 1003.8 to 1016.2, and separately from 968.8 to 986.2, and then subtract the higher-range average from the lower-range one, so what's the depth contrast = -2.54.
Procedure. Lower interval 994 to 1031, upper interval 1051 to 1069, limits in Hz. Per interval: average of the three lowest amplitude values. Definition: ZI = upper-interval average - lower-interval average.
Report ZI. 4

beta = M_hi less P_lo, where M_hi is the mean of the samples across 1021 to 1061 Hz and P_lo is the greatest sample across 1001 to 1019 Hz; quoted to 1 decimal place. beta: 1.9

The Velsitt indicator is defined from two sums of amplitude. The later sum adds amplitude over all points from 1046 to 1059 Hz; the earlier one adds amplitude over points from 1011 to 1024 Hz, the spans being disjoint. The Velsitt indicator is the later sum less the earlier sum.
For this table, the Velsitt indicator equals 19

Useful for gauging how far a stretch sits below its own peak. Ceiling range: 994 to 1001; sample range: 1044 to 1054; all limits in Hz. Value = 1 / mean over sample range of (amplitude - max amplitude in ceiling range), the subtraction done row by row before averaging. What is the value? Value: 0.5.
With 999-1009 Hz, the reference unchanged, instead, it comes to -1.3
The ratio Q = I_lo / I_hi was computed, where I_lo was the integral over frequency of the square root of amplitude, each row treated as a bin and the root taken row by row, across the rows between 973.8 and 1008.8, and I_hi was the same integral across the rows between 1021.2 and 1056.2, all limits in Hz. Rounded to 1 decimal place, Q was 1.0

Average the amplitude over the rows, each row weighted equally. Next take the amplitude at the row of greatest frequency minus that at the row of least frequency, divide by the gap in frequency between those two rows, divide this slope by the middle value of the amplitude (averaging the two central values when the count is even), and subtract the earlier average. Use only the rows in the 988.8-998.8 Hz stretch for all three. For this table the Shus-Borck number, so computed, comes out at -14.9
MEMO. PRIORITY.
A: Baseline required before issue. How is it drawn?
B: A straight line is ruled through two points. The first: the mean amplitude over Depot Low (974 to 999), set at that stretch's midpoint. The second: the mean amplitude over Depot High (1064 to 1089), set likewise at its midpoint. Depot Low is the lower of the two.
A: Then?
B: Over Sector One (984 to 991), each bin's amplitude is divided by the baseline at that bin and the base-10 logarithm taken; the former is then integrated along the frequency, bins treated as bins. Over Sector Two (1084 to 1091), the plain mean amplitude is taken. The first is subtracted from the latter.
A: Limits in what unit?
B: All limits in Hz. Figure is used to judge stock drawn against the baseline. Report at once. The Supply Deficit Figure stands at 14.3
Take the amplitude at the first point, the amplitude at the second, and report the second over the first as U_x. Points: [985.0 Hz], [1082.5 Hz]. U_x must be 0.85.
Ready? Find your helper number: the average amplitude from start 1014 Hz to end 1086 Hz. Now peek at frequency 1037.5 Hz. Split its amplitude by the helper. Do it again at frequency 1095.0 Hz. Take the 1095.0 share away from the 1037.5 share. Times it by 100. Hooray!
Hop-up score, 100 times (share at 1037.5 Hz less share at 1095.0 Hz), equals -5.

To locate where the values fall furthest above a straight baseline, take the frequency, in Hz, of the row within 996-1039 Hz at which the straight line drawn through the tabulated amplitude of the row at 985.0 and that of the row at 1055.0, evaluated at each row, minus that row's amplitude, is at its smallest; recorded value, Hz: 997.5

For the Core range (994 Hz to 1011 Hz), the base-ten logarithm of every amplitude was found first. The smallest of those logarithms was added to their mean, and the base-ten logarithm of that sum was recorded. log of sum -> 0.361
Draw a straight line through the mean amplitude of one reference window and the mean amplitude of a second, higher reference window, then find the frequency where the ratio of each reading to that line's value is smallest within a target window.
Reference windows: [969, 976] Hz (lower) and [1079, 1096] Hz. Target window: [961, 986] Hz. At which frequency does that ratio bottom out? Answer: 962.5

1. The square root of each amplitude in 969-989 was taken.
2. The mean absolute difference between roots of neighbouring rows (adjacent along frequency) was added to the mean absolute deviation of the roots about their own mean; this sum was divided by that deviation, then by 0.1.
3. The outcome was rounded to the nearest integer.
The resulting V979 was 23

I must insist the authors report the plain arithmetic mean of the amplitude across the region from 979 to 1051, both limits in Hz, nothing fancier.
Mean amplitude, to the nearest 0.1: 14.9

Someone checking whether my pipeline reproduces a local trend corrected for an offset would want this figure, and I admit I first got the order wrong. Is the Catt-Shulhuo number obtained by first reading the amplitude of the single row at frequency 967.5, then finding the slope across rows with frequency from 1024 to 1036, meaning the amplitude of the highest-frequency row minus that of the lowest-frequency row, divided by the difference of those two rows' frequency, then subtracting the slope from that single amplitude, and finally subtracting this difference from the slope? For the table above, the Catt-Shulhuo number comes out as -14.6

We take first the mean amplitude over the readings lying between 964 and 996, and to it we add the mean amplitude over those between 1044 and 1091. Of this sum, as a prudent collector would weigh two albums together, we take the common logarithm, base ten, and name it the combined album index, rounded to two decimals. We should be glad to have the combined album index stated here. 1.48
